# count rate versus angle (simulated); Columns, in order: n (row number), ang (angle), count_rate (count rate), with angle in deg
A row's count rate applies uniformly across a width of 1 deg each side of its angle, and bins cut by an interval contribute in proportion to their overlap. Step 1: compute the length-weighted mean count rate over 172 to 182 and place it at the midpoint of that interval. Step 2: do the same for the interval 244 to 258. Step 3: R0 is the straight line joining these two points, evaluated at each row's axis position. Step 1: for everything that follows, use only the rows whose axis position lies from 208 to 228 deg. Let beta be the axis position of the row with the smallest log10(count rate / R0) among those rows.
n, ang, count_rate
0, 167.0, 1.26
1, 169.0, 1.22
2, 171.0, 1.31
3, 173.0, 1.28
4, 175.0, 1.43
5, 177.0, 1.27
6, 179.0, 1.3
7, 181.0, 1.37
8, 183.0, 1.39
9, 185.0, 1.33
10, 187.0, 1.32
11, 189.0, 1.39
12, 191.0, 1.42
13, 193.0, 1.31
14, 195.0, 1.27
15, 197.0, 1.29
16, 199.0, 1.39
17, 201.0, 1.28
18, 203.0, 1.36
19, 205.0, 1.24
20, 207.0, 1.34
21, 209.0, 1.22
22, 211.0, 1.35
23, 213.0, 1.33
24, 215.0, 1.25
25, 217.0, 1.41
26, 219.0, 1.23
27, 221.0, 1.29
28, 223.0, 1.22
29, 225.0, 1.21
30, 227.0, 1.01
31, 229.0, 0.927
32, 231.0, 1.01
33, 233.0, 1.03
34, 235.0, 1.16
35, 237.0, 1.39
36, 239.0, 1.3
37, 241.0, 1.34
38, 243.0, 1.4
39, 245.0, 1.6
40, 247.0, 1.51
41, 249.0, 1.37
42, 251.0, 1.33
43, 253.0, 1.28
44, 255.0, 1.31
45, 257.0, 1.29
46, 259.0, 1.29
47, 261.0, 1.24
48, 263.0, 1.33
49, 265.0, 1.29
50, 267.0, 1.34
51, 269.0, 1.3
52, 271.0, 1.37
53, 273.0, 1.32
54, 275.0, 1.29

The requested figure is 227.0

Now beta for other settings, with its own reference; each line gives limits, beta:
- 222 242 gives 229.0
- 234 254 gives 235.0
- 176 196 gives 195.0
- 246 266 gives 261.0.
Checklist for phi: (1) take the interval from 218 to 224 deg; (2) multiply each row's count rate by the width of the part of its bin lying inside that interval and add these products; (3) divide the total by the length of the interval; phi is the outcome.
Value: 1.25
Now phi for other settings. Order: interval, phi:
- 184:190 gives 1.35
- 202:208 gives 1.31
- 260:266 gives 1.29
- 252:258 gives 1.29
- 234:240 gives 1.28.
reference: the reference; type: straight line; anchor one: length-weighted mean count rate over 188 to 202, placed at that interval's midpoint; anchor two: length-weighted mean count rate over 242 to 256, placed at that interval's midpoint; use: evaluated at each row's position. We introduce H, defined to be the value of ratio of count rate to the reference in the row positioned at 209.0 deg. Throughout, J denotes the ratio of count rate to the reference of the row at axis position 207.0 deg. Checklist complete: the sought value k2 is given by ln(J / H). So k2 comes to 0.10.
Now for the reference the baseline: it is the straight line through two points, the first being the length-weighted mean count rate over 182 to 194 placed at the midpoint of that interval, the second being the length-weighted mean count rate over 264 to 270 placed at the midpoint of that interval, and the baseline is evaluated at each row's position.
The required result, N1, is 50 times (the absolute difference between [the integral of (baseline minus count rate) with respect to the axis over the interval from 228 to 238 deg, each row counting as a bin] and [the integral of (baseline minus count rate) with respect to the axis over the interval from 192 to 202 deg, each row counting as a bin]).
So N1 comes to 91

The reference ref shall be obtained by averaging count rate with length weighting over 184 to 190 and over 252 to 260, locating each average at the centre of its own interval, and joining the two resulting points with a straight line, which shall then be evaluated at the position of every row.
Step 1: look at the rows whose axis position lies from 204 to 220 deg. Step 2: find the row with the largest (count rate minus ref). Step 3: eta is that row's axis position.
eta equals 217.0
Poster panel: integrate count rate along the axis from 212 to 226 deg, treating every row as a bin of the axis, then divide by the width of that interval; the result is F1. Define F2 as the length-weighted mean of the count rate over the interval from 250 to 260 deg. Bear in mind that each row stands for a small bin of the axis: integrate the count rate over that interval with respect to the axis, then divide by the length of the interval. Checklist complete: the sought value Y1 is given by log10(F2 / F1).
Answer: 0.01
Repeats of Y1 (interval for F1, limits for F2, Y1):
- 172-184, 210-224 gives -0.01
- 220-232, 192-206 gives 0.07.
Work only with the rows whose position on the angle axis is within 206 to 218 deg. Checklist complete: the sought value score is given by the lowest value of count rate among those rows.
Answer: 1.22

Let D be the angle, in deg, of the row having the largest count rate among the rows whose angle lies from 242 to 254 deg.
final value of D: 245.0 deg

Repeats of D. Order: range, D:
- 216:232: 217.0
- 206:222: 217.0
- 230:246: 245.0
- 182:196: 191.0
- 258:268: 267.0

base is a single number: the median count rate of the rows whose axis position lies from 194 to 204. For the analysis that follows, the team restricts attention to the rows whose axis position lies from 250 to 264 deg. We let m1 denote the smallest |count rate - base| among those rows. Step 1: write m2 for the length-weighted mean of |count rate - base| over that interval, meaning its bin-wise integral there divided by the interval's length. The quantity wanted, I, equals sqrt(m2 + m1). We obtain 0.15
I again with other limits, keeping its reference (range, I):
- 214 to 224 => 0.24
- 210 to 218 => 0.32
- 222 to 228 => 0.46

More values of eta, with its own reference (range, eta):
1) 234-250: 245.0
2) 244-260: 245.0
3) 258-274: 271.0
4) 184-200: 191.0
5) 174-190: 175.0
